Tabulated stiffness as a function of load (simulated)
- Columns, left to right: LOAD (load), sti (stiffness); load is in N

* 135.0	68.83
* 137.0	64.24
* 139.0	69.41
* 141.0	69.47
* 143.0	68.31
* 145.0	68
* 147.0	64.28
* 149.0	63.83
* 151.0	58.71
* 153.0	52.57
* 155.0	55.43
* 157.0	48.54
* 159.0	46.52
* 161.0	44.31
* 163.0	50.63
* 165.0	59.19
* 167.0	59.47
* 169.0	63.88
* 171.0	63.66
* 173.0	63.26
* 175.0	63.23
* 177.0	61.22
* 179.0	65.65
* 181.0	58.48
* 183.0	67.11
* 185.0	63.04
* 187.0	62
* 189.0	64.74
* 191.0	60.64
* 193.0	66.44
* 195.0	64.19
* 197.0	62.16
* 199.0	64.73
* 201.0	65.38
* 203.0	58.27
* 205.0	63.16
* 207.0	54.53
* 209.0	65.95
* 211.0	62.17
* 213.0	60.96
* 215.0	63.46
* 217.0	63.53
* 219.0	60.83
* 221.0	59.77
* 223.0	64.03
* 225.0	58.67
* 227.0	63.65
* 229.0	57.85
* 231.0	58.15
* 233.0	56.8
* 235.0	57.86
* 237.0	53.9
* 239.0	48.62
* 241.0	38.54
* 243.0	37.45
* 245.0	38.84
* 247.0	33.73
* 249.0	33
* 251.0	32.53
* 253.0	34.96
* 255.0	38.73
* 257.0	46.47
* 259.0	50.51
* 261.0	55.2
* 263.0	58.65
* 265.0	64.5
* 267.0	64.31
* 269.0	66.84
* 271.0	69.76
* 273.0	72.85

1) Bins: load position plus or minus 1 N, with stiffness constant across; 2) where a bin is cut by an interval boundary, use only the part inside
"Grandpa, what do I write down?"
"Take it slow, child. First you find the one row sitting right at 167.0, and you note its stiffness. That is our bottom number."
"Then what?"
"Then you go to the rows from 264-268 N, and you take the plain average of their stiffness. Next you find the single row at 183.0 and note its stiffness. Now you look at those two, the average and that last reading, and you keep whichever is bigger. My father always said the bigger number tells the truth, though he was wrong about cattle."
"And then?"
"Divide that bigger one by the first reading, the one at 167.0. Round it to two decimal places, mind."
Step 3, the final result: 1.13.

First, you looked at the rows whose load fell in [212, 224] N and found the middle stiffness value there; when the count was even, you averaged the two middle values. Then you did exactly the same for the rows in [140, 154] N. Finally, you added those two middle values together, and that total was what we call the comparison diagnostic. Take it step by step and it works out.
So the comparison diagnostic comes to 126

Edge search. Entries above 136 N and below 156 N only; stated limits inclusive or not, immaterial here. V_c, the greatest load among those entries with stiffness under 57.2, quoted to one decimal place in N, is 155.0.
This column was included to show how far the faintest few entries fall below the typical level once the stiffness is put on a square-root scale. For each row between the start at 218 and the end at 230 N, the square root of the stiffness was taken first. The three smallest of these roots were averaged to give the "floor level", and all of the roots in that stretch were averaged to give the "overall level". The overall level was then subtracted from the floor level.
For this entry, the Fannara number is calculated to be -0.13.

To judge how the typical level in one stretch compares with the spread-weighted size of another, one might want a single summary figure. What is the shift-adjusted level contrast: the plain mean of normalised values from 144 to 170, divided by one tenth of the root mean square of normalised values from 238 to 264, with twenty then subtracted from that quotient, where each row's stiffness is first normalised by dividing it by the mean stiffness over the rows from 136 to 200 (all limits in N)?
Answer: -6.8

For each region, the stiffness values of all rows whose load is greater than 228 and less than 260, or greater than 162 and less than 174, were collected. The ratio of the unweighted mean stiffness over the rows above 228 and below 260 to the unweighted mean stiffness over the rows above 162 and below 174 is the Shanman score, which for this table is 0.75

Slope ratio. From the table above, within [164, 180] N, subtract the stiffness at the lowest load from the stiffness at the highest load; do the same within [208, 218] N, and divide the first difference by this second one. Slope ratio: -3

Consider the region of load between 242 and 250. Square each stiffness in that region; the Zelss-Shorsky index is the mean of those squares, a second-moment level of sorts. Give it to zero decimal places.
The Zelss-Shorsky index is 1284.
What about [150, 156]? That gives 3094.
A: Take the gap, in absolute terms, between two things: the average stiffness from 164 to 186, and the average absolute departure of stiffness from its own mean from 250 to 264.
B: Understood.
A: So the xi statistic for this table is 54.1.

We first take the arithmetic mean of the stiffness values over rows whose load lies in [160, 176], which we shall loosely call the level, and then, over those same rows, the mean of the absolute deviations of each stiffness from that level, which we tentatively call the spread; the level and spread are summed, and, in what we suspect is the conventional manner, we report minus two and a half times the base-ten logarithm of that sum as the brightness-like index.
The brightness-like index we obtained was -4.51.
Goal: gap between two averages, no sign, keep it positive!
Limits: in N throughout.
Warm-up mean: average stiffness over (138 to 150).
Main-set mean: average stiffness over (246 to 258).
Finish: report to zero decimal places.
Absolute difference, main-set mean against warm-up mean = 31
